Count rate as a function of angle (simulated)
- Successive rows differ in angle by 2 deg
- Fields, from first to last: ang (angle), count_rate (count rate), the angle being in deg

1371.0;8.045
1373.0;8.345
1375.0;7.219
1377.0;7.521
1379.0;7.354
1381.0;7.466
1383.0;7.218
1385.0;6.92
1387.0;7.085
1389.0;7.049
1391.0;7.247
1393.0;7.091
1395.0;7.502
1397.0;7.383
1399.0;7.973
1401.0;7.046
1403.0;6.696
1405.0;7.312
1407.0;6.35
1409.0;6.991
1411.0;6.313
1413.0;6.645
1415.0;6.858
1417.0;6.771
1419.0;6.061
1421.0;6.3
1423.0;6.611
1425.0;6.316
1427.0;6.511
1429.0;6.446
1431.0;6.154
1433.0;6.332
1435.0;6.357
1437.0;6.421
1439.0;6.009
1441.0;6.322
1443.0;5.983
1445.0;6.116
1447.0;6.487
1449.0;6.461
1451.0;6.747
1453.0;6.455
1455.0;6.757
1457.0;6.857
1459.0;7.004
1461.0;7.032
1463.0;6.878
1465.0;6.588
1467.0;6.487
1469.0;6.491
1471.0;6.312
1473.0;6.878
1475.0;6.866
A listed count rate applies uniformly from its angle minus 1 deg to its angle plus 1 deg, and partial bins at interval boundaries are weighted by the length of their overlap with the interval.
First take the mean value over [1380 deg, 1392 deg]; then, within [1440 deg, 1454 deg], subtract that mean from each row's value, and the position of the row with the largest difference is 1451.0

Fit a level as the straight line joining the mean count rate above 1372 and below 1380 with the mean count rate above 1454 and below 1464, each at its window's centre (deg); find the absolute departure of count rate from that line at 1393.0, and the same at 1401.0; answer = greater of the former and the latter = 0.37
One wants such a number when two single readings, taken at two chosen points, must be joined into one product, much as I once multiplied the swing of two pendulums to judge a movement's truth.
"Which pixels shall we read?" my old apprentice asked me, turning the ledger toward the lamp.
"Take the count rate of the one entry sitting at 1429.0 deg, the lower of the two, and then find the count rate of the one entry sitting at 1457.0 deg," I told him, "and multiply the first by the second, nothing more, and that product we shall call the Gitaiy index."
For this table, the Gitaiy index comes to 44.2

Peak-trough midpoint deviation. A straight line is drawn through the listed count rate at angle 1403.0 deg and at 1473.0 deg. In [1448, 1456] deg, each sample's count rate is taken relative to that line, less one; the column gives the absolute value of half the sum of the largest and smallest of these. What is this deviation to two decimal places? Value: 0.03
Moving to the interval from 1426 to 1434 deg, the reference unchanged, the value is 0.06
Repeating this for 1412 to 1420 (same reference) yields 0.04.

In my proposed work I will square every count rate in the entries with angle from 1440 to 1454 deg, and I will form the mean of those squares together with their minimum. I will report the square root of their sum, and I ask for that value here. 8.7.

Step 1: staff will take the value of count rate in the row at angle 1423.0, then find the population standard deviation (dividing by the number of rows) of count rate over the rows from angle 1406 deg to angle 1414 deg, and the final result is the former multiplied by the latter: 1.8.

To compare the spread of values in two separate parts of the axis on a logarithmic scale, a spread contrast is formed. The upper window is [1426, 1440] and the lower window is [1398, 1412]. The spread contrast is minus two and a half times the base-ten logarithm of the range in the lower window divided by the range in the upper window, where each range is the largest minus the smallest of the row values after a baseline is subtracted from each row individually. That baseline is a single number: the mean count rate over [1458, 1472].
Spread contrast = -1.3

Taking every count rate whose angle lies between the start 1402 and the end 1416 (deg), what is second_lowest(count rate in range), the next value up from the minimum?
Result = 6.35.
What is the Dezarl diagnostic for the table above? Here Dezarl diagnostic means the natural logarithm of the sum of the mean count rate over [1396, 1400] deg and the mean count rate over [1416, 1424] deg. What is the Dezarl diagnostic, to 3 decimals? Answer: 2.647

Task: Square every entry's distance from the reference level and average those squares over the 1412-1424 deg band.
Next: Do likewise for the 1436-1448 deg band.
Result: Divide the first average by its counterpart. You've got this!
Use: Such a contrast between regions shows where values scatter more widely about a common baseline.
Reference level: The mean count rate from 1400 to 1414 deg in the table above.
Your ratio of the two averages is 0.4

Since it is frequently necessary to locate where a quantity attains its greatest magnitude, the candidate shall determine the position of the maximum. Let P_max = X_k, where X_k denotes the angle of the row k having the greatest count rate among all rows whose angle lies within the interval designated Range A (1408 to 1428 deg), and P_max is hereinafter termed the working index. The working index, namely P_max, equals 1409.0 deg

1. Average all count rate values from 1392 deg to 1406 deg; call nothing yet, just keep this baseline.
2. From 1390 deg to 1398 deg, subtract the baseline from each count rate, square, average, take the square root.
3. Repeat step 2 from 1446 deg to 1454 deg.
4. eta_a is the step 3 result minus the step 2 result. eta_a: 0.6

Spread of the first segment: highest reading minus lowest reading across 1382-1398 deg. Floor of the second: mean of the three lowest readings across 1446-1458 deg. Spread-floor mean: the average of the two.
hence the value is 3.52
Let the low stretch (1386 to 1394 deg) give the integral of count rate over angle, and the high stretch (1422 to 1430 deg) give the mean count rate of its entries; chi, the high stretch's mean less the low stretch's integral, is -50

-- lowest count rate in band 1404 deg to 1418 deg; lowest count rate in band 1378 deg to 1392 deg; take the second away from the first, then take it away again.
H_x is -7.5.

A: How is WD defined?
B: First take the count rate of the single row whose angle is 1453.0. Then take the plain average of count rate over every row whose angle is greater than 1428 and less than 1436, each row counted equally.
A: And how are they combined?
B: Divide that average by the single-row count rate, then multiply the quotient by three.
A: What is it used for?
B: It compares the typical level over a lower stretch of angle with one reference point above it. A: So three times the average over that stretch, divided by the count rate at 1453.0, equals 2.94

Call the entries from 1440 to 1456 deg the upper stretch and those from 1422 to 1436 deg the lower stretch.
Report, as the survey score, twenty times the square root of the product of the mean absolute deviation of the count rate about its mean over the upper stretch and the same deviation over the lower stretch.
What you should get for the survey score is 3.1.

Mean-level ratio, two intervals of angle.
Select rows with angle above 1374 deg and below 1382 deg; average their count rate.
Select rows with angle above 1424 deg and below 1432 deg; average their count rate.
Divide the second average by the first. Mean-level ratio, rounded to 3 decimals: 0.860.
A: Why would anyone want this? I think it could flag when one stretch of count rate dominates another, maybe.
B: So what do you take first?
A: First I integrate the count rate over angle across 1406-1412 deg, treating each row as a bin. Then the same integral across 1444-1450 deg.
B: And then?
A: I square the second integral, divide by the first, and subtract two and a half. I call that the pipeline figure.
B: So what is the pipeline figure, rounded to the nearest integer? 34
